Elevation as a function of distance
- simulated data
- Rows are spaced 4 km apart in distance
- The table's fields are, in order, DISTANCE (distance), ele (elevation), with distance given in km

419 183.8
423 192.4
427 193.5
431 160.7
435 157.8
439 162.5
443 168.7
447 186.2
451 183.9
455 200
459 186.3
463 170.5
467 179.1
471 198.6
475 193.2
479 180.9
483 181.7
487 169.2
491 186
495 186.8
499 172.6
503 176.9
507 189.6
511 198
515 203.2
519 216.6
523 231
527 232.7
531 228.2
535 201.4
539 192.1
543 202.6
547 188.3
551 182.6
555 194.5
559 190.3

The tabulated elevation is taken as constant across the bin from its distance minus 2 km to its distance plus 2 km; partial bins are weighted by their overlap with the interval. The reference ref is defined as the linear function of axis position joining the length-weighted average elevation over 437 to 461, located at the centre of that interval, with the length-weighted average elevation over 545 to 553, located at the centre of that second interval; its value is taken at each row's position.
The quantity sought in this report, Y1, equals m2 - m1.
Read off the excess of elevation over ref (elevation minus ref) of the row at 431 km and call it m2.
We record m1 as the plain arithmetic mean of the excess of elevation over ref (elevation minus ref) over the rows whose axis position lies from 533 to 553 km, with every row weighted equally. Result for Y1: -28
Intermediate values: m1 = 8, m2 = -20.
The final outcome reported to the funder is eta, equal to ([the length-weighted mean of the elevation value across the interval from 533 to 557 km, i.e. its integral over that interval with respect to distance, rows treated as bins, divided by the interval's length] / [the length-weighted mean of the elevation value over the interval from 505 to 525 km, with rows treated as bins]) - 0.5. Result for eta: 0.43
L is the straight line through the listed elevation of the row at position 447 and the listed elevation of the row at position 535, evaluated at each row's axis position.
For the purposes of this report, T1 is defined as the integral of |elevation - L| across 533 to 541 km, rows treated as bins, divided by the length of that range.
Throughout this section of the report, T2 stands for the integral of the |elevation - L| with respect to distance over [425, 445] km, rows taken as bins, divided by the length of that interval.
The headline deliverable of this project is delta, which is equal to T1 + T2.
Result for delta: 25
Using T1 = 5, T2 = 20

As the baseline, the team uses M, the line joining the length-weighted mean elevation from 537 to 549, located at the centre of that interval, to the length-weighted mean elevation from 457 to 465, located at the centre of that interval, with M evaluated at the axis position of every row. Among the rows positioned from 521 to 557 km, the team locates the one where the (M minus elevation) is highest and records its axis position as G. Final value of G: 551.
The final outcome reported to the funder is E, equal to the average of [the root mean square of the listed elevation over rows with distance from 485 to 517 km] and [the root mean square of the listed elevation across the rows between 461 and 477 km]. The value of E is 186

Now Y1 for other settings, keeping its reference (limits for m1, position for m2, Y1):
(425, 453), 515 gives 27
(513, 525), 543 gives -15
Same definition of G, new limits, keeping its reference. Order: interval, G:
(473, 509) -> 487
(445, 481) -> 463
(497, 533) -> 499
